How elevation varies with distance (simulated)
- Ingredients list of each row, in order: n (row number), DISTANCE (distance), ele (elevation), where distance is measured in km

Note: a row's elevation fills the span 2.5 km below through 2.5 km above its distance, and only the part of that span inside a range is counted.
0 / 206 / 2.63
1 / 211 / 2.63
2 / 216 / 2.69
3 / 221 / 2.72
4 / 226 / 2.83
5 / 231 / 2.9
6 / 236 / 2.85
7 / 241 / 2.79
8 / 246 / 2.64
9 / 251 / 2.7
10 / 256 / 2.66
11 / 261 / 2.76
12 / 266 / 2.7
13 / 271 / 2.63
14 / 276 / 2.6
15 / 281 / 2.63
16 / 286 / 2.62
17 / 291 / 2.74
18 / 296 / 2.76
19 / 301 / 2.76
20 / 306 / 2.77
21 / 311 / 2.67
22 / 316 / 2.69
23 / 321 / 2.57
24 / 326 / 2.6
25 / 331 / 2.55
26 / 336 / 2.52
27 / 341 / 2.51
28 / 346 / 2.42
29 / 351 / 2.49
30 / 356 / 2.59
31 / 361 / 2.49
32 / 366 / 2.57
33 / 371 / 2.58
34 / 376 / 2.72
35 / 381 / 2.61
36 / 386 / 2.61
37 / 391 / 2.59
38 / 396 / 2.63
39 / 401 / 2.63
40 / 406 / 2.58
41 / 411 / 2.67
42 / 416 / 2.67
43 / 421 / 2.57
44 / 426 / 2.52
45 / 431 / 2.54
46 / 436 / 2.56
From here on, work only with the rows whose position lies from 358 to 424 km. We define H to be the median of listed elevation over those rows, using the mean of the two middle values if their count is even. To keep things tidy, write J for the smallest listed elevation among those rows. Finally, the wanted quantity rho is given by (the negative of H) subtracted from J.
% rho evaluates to 5.10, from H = 2.610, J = 2.49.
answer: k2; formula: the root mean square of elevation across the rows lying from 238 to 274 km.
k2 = 2.70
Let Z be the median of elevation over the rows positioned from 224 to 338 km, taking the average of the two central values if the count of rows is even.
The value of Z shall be 2.69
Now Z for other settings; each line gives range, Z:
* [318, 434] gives 2.58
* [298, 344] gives 2.60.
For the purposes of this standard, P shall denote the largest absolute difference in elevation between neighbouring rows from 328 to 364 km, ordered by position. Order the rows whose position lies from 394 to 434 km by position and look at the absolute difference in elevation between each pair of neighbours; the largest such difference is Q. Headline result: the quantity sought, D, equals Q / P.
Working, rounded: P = 0.100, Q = 0.100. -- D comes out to 1.00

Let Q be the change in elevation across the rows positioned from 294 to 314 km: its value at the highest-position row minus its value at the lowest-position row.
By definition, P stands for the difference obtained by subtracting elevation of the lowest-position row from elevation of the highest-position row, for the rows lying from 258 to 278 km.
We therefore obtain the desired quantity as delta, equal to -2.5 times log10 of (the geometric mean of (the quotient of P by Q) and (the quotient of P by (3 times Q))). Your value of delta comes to 0.0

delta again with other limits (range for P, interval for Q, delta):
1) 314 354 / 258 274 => 0.1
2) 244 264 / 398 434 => 0.3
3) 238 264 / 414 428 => 2.3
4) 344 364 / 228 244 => 1.1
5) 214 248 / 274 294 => 1.7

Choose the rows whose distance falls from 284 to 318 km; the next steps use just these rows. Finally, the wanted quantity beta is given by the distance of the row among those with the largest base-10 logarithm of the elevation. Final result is 306 km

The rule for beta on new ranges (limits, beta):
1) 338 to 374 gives 356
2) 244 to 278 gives 261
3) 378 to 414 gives 411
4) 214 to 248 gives 231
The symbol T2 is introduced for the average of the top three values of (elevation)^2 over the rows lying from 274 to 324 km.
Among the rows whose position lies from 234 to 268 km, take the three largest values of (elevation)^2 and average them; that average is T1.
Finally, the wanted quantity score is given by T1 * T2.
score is 59.9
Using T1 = 7.8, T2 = 7.64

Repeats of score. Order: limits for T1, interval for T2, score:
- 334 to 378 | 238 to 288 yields 52.3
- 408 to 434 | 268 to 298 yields 51.1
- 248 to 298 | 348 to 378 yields 52.5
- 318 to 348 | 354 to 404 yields 46.9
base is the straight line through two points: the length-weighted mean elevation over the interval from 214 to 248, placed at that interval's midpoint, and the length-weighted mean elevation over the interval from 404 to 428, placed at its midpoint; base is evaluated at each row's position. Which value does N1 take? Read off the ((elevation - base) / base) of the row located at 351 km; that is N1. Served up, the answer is -0.07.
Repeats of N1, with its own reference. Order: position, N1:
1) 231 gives 0.04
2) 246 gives -0.04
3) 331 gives -0.05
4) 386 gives -0.01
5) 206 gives -0.06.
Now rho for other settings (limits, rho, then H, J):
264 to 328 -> 5.24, 2.670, 2.57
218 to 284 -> 5.30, 2.700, 2.6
